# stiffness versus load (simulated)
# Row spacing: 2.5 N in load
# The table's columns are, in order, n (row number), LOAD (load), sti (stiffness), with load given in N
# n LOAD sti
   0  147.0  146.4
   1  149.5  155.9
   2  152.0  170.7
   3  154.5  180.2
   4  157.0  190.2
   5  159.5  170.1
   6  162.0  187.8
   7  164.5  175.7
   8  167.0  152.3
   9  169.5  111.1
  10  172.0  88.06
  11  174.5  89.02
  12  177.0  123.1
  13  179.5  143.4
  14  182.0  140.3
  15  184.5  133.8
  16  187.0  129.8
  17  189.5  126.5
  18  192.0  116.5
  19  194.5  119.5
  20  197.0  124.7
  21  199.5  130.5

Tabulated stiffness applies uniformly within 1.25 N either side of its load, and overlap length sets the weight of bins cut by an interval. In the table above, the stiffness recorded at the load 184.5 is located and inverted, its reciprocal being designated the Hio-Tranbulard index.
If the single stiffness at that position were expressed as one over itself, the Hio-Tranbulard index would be 0.0075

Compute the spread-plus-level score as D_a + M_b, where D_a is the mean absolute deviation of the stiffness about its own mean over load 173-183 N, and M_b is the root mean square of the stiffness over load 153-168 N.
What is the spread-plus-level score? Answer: 194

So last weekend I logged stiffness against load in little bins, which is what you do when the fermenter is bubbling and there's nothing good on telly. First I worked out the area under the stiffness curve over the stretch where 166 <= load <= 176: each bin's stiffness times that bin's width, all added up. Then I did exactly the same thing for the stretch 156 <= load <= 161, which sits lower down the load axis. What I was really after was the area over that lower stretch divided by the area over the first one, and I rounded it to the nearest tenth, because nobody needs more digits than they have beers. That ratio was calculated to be 0.8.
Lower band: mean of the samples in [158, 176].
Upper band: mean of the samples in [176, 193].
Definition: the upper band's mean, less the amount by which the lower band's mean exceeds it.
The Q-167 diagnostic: 122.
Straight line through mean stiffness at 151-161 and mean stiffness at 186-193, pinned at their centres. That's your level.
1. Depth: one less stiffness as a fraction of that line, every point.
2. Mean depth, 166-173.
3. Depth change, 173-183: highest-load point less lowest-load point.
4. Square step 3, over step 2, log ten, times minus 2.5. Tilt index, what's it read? 0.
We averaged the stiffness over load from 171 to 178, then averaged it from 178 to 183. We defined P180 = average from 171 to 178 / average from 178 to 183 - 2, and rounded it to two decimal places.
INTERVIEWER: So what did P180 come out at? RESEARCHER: -1.29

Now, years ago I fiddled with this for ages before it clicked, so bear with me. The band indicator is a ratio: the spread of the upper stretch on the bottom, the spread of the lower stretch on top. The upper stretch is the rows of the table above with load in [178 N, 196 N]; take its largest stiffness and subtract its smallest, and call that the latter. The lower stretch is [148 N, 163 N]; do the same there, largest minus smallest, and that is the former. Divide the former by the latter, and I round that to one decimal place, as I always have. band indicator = 1.3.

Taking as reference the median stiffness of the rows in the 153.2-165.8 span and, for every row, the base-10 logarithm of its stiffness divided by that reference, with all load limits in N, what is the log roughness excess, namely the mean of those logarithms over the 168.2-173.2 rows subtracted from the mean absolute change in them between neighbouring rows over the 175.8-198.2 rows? 0.28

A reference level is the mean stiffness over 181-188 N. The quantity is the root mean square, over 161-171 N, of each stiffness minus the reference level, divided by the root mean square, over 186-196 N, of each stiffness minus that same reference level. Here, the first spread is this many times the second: 2.9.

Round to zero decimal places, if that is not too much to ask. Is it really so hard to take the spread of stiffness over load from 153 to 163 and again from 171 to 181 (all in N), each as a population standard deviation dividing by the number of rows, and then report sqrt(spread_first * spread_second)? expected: 14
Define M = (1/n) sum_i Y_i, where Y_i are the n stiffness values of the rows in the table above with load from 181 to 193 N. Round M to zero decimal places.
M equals 129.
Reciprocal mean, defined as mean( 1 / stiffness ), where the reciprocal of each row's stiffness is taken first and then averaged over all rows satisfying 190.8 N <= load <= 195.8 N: 0.0085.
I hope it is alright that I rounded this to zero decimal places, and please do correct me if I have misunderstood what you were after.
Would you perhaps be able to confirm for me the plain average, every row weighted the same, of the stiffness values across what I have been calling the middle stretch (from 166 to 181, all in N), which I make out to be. 118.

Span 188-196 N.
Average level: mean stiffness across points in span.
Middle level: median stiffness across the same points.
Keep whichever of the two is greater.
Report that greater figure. 121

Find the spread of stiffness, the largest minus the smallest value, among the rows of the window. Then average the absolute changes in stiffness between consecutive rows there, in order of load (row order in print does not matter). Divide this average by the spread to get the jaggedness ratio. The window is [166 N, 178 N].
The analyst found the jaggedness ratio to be 0.386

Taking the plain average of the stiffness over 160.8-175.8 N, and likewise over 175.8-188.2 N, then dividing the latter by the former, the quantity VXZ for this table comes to 1.00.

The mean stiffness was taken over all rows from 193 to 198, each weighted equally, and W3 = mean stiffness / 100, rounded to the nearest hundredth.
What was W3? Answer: 1.22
